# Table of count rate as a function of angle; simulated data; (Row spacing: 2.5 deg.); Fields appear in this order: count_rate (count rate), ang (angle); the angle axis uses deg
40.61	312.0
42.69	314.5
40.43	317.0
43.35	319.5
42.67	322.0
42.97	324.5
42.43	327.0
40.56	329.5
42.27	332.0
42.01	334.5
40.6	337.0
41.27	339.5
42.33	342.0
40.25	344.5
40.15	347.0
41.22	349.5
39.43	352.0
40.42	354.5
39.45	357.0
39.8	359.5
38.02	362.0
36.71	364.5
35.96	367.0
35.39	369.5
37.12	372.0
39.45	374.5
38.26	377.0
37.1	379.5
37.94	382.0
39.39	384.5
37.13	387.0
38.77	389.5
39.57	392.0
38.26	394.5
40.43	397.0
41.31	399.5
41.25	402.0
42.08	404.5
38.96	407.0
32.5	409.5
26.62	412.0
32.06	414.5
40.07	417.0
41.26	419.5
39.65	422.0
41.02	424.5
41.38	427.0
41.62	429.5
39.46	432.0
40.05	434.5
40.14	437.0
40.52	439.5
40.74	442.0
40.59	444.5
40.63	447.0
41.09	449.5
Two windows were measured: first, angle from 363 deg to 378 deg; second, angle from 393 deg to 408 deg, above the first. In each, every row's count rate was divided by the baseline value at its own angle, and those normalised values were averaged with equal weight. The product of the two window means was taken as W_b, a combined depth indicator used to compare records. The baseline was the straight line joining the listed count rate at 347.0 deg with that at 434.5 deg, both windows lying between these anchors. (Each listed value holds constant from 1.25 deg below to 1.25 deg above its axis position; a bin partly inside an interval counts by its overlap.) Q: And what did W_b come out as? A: 0.93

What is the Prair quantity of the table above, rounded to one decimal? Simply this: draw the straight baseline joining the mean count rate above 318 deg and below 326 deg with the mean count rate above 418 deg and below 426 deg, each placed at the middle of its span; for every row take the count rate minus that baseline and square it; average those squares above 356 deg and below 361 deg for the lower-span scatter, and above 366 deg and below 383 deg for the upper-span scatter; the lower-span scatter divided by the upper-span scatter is 0.3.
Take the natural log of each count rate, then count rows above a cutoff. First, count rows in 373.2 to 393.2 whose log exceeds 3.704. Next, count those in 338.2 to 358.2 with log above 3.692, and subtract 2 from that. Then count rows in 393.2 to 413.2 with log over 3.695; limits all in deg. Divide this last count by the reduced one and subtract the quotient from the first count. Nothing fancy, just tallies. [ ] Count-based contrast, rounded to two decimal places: -1.00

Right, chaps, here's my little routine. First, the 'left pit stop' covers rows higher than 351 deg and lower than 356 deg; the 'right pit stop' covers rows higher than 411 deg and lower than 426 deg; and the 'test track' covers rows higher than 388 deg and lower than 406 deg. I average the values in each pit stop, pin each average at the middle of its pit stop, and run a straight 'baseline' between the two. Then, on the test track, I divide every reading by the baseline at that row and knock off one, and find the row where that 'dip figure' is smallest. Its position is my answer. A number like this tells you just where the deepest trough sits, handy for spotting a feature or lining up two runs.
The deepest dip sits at 394.5 deg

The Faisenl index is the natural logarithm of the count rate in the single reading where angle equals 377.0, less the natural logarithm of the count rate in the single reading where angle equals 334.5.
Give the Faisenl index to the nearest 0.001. -0.094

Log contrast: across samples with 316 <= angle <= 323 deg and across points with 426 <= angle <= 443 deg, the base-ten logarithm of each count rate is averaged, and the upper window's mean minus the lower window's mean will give -0.02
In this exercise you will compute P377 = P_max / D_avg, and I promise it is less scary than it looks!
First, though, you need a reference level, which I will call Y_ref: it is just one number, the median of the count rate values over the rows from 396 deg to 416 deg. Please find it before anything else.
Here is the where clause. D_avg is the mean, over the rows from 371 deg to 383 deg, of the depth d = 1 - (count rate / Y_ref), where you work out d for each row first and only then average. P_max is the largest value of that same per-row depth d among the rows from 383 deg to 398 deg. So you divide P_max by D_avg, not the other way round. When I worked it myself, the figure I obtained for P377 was 1.5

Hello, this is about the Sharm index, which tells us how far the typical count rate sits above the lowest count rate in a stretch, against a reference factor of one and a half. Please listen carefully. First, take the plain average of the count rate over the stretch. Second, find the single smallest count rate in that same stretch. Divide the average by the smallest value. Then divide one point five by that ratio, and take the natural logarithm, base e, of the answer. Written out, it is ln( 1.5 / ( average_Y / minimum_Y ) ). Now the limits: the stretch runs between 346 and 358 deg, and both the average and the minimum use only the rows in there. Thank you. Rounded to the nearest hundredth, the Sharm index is 0.39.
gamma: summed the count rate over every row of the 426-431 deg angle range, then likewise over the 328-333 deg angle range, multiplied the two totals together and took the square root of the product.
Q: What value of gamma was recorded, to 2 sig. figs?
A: 83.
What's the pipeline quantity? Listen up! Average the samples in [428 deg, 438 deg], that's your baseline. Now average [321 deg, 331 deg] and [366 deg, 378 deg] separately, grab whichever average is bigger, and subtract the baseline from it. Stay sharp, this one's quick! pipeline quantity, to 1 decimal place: 1.8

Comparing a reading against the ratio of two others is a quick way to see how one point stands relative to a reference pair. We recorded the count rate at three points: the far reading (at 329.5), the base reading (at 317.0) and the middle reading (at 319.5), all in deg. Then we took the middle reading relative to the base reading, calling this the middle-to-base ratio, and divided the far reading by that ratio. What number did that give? 38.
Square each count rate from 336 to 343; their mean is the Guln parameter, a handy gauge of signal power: 1714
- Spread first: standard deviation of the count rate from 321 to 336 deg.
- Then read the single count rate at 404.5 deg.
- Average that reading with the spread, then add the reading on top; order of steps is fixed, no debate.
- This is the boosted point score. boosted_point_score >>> 63.5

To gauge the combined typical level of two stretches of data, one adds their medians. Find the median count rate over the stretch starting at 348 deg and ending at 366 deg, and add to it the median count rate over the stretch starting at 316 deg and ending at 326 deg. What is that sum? 82.3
